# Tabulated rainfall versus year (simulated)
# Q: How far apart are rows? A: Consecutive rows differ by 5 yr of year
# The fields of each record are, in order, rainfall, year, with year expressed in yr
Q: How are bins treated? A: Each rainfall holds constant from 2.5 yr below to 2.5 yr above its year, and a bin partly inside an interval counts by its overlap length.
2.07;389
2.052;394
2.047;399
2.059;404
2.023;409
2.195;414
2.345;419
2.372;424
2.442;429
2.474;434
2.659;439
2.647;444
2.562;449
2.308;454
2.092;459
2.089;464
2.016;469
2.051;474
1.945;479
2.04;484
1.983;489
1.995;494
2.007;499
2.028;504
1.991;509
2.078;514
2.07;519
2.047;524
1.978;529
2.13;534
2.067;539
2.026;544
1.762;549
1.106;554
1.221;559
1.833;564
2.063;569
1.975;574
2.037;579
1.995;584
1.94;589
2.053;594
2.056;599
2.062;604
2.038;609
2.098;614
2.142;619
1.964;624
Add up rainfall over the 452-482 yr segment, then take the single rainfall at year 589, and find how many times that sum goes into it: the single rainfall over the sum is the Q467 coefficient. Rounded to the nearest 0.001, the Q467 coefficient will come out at 0.155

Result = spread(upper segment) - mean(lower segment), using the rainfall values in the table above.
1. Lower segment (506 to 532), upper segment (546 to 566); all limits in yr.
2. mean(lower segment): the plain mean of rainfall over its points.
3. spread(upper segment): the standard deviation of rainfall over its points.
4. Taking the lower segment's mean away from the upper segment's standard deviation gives -1.7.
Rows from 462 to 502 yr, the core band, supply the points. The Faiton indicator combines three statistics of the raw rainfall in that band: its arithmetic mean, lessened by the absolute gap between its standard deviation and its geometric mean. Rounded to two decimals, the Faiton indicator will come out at 0.04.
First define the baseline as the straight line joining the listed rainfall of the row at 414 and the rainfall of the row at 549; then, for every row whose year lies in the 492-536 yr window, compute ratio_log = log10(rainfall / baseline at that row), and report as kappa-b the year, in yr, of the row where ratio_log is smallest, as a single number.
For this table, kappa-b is 494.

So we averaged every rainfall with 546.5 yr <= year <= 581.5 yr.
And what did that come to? 1.71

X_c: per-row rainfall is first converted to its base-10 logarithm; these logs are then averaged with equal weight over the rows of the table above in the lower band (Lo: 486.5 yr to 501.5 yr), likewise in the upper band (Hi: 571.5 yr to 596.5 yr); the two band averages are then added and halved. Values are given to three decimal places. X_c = 0.300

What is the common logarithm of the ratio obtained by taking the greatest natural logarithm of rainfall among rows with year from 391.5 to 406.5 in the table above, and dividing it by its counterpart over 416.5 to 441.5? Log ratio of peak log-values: -0.13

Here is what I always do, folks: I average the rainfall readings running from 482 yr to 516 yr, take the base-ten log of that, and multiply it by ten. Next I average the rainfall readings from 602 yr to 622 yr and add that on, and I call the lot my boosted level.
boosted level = 5.1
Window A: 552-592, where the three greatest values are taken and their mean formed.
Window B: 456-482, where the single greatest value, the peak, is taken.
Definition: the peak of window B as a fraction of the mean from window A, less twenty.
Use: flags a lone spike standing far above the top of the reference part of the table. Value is -19.0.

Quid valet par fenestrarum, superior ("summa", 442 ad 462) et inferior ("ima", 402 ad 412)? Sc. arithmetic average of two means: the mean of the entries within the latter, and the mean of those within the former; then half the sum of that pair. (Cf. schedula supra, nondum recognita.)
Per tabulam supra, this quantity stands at 2.22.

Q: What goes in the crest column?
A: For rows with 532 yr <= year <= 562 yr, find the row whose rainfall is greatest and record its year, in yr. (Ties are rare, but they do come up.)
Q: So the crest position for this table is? 534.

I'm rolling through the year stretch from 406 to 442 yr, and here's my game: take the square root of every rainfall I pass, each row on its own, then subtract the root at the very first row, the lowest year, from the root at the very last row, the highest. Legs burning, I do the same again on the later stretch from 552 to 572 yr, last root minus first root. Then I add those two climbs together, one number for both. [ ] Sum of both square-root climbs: 0.59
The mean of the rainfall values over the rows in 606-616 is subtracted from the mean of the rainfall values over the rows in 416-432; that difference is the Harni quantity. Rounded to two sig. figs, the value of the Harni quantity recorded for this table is 0.32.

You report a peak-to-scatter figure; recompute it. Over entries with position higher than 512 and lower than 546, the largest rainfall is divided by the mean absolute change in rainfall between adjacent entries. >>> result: 36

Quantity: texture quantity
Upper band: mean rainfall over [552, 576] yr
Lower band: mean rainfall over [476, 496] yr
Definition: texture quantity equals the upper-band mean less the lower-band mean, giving -0.35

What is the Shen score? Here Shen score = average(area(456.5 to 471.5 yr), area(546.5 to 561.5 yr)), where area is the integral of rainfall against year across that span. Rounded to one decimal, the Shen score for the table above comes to 25.7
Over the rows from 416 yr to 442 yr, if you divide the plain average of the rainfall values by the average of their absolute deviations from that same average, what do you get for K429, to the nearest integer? 28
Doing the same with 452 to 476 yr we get 27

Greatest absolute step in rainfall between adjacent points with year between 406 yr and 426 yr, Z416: 0.17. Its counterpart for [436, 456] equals 0.25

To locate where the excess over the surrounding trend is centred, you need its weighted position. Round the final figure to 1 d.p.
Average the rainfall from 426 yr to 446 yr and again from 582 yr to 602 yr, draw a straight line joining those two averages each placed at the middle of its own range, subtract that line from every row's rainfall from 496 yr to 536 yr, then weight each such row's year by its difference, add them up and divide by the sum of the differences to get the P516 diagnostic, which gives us 513.5 yr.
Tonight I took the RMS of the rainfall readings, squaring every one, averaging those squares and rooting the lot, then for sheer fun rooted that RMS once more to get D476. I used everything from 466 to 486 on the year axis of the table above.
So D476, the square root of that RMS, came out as 1.42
